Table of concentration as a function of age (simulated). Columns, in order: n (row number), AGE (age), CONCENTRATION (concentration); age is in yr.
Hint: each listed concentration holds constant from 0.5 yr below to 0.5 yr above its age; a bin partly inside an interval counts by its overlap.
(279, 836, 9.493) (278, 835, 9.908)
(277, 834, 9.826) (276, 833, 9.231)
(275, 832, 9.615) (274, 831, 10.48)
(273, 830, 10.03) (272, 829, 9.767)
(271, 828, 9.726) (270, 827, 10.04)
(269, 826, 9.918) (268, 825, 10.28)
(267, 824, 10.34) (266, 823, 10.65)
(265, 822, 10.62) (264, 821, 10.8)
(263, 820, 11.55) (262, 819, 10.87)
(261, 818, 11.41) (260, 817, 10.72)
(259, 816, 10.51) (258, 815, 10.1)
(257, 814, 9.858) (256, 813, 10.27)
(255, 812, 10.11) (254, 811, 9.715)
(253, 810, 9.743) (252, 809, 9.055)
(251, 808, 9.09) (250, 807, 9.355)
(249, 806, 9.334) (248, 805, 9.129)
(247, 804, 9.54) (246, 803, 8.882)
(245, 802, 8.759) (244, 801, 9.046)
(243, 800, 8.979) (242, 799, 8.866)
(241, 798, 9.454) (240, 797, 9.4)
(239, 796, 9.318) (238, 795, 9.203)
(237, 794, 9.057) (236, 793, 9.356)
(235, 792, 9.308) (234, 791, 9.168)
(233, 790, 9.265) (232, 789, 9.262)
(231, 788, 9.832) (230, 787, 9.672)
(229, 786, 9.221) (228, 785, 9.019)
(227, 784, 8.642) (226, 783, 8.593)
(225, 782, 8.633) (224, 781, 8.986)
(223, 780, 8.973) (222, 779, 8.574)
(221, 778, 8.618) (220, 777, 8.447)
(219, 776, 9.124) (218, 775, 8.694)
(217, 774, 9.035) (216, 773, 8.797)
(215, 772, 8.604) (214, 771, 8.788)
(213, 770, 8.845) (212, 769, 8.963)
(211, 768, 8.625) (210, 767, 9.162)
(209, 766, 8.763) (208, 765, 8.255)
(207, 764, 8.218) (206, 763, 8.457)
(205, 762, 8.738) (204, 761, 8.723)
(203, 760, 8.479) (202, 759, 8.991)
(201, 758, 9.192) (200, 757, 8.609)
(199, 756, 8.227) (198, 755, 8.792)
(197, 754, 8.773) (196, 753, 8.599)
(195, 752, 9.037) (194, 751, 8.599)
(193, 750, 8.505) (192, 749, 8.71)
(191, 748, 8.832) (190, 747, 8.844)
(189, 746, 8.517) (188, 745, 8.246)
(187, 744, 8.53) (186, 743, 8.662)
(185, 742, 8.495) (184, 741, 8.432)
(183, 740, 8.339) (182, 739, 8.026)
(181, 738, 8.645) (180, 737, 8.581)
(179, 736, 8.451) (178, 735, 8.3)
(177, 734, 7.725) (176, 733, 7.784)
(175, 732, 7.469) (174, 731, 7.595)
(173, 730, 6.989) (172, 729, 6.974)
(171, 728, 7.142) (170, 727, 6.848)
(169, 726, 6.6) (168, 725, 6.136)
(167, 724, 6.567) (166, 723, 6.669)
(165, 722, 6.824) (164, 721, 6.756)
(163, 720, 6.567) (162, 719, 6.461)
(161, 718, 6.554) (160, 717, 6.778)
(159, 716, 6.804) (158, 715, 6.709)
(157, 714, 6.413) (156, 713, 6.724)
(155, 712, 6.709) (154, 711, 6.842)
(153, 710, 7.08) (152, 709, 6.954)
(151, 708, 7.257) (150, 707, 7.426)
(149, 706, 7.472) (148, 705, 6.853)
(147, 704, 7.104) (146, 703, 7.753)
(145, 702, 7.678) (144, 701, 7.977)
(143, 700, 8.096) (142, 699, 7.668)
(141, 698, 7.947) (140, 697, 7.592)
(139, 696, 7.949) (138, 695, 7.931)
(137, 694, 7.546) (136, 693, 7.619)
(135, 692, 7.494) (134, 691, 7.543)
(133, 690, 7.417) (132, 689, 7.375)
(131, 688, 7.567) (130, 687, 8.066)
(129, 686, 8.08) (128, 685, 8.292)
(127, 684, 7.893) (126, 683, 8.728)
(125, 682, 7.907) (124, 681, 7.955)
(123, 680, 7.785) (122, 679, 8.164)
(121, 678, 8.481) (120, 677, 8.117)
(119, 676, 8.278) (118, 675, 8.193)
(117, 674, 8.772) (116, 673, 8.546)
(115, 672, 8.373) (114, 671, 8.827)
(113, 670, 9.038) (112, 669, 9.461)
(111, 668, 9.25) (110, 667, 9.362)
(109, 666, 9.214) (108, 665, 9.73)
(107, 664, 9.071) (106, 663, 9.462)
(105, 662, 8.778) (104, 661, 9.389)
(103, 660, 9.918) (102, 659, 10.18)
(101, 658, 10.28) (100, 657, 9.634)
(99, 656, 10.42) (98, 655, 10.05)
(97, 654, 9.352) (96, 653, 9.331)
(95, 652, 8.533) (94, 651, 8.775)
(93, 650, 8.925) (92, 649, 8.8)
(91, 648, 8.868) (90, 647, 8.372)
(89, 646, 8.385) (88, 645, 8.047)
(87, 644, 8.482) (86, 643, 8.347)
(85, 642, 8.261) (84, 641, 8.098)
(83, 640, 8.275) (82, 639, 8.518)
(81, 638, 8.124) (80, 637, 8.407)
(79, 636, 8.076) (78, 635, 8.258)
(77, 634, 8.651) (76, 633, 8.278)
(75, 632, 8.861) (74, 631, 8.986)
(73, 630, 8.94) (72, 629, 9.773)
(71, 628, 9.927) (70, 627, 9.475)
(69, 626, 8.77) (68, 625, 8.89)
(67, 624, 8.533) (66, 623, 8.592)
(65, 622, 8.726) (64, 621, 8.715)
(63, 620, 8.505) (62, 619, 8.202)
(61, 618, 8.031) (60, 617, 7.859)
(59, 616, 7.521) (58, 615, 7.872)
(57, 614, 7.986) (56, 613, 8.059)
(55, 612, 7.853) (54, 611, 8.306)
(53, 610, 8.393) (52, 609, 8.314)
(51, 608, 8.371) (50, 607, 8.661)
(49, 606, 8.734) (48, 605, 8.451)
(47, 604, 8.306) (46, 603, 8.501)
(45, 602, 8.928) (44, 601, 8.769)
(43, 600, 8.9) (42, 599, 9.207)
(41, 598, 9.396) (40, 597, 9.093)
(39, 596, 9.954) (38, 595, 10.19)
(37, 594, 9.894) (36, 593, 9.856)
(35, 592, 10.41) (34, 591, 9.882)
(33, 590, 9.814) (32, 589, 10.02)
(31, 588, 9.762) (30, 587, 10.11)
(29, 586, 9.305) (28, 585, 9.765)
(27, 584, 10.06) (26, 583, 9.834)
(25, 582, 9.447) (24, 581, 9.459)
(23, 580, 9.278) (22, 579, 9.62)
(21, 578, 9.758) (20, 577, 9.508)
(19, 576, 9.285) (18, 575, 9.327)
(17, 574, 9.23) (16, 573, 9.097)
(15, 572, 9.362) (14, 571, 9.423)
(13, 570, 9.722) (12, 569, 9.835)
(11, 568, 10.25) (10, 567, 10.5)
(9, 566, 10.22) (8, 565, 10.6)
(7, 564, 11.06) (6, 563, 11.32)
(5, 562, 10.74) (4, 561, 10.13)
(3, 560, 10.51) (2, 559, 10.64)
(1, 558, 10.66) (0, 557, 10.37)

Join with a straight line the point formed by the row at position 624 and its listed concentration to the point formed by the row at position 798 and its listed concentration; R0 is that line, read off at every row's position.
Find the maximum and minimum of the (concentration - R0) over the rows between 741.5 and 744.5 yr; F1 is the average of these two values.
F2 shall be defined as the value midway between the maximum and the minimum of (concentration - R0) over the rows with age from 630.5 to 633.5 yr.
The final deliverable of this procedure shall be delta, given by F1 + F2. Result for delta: -0.5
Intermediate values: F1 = -0.58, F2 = 0.1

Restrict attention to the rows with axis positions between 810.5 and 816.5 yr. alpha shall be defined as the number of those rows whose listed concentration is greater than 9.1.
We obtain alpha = 6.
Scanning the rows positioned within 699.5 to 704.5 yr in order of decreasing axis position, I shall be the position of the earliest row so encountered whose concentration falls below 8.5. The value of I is 704 yr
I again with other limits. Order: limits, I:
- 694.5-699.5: 699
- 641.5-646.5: 646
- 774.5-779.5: 777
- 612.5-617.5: 617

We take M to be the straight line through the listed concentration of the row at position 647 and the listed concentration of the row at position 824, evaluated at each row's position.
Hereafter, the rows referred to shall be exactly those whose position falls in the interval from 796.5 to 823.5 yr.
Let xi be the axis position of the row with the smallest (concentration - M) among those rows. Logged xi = 802 yr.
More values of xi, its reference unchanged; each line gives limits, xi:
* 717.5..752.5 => 725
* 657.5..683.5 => 680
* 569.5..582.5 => 573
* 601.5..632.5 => 616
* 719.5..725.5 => 725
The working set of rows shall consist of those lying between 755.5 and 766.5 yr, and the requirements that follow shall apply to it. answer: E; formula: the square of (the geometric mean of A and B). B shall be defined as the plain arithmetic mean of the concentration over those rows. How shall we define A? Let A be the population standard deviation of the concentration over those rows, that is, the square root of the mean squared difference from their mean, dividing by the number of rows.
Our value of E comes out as 2.6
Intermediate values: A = 0.30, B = 8.6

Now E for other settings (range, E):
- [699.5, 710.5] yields 2.9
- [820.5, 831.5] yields 3.6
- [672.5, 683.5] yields 2.6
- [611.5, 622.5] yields 3.0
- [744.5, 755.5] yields 1.8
